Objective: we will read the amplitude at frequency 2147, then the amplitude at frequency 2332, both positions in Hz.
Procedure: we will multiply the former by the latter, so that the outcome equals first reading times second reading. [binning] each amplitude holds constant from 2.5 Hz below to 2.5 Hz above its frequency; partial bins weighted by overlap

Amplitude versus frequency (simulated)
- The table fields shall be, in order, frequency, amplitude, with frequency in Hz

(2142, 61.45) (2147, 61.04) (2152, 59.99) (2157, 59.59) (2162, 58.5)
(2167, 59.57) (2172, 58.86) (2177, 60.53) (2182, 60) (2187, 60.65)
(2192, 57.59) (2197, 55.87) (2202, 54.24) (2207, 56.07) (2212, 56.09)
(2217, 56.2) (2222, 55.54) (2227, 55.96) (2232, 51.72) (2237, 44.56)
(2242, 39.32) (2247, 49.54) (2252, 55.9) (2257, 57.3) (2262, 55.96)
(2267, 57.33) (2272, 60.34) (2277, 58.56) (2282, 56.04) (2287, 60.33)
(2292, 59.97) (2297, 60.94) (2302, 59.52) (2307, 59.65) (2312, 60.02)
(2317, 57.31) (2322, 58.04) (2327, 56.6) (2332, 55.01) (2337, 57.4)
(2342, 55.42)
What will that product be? 3358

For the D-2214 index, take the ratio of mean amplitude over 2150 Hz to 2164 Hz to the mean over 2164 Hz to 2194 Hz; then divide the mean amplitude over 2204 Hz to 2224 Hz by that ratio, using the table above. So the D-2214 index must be 56.1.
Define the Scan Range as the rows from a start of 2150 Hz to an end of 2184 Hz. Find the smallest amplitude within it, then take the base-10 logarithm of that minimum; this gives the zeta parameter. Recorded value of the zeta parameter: 1.77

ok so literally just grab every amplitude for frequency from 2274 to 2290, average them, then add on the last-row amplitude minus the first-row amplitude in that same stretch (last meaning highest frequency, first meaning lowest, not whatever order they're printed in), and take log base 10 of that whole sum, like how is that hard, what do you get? 1.78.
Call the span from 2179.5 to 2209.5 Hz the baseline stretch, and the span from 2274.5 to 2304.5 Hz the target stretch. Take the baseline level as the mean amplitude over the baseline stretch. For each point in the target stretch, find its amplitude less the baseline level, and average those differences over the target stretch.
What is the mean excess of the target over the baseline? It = 1.8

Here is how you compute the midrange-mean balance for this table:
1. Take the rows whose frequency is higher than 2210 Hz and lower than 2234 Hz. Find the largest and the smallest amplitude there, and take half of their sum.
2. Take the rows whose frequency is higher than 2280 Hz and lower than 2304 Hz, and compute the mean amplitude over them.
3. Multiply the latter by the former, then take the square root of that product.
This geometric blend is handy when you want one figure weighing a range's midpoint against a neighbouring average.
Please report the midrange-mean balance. 56.6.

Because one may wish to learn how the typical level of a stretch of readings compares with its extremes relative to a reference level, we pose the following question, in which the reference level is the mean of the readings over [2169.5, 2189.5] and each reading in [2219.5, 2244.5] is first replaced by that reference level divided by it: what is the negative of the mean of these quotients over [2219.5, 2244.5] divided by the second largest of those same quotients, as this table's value -0.919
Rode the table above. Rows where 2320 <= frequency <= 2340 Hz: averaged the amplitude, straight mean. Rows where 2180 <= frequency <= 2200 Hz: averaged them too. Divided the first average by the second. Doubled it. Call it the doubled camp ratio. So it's 1.94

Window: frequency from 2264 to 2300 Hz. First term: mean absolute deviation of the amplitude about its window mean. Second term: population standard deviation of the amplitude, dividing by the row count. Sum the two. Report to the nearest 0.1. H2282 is 3.2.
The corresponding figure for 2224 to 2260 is 11.4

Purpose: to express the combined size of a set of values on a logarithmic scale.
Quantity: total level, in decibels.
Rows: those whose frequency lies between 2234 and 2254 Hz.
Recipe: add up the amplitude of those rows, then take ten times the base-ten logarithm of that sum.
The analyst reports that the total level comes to 22.8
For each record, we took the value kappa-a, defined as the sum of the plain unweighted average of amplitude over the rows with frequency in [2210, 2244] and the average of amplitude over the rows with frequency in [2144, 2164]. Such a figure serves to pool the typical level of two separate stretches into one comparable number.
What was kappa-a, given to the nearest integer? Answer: 111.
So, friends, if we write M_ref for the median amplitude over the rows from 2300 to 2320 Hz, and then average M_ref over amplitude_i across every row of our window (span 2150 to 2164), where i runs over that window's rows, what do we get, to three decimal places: 1.004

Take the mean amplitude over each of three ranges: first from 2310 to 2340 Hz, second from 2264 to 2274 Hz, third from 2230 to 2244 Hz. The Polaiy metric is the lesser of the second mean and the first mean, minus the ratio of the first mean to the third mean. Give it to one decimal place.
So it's 56.1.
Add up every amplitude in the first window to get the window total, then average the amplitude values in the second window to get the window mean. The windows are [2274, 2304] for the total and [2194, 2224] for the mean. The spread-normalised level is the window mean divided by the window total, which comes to 0.157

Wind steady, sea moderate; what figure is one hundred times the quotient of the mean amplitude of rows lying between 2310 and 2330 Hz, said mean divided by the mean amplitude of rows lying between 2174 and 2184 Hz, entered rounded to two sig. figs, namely 96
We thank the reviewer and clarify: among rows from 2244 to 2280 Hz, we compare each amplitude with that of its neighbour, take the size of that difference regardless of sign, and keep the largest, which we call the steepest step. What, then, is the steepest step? 6.4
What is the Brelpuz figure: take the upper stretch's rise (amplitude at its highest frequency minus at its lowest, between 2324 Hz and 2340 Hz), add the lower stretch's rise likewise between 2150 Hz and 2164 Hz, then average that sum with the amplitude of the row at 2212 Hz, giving 27.7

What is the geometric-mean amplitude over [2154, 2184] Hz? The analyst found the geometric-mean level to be 60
